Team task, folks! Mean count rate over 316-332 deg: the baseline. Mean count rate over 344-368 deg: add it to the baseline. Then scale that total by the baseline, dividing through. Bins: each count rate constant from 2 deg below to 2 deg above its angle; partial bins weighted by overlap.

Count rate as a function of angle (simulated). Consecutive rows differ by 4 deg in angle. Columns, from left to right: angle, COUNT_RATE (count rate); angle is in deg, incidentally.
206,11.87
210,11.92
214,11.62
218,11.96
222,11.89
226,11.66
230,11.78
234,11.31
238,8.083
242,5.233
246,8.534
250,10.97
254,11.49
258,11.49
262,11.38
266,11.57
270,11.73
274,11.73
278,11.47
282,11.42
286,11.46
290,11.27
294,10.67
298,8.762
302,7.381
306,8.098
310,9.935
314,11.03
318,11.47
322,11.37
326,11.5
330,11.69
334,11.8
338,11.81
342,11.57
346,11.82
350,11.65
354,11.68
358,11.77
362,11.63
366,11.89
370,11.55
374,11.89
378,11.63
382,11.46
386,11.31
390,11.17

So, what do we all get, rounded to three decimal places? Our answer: 2.020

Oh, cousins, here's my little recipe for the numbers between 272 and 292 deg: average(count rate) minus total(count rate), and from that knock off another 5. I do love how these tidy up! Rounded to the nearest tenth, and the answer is -50.9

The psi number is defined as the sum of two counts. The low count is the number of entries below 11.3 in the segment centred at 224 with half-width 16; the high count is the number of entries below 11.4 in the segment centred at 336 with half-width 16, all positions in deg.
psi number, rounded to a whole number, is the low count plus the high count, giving 2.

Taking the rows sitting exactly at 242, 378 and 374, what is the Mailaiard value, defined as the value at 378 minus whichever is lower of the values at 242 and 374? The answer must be 6.4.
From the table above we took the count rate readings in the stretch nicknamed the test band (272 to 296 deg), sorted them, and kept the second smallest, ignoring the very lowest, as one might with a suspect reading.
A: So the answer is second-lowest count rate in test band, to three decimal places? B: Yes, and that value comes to 11.270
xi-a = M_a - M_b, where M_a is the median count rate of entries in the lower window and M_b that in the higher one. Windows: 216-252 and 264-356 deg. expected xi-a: -0.16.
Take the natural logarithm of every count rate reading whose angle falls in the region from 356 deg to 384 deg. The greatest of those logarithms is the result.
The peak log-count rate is 2.476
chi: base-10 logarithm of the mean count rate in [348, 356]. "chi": 1.07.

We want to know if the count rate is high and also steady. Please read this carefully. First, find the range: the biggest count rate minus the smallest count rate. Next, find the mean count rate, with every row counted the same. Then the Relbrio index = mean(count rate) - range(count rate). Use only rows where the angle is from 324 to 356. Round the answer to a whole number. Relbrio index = 11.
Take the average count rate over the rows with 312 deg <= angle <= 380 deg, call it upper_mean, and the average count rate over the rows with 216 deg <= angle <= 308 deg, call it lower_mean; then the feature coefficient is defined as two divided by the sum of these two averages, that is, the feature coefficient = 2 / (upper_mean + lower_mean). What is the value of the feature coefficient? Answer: 0.0904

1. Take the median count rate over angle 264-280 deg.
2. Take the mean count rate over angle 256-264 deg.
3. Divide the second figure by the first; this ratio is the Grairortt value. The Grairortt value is 0.98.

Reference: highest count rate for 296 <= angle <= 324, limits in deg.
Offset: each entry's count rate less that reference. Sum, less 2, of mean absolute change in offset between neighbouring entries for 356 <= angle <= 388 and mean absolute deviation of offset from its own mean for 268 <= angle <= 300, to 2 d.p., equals -1.09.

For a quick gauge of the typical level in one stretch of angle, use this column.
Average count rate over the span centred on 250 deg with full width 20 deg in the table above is 9.5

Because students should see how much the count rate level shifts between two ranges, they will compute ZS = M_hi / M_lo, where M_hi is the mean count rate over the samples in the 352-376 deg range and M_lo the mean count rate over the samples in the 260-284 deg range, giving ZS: 1.02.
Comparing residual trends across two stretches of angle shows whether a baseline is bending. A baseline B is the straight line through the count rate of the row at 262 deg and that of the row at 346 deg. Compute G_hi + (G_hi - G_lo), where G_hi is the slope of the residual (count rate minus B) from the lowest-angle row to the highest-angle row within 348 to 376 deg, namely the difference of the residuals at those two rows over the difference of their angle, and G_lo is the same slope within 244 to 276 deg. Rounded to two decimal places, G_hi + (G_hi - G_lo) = -0.10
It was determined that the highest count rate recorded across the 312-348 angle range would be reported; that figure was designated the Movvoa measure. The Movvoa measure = 11.82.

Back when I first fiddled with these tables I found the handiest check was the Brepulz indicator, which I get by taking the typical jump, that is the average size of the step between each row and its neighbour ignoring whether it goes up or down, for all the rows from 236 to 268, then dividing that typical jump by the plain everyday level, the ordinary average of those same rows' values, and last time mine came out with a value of 0.14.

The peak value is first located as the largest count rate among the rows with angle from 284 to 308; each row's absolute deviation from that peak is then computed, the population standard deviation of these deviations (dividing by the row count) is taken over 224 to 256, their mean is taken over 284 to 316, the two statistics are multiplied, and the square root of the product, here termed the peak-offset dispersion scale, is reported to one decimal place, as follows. 1.9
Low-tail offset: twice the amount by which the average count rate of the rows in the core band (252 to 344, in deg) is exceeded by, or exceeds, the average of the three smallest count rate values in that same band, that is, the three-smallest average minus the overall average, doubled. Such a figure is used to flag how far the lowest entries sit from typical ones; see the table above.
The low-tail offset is -5.8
